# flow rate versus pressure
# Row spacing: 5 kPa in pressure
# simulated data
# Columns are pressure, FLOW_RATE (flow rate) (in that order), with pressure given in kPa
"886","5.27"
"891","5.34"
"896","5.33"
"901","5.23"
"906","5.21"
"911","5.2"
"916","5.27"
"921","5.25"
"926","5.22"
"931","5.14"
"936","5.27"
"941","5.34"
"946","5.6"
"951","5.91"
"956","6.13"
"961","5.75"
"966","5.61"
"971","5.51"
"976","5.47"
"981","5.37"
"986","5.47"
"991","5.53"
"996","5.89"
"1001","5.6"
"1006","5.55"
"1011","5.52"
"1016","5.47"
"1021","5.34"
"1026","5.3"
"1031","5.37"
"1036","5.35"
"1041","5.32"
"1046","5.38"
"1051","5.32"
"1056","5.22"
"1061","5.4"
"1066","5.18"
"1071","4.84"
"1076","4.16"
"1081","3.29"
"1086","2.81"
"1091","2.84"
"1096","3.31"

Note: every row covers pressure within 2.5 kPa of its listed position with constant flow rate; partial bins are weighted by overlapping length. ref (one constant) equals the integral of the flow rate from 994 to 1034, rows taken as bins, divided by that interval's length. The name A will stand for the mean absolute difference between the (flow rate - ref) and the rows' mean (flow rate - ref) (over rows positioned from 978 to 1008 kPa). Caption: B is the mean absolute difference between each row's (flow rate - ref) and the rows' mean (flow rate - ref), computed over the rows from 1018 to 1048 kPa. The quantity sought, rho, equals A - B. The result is 0.09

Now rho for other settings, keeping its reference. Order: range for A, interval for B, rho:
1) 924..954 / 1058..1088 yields -0.63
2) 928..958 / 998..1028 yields 0.22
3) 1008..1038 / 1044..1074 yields -0.07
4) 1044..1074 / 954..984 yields -0.06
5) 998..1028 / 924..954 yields -0.13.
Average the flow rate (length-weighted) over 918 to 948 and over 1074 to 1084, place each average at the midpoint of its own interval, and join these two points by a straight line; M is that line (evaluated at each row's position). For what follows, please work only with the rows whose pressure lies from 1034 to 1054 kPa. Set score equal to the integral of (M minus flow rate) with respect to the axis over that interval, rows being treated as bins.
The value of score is -26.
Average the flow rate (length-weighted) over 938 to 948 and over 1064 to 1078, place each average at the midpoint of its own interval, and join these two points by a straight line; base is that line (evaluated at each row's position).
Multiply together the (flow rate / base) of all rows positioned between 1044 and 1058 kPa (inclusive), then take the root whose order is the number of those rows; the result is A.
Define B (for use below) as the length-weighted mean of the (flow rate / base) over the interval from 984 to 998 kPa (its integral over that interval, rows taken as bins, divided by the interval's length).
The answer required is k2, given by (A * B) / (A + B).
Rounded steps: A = 1.10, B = 1.09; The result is 0.545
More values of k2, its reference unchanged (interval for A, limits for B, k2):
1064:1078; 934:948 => 0.496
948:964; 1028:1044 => 0.547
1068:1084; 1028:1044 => 0.480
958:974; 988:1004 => 0.539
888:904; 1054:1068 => 0.503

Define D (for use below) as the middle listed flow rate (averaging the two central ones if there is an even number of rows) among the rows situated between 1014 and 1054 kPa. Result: 5.3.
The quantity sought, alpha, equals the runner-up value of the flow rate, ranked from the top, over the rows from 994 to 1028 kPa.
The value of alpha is 5.6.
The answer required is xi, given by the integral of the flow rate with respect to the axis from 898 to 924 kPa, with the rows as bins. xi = 136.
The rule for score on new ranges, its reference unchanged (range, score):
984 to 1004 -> -20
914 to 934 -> 4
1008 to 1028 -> -21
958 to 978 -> -14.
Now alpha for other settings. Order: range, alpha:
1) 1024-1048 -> 5.37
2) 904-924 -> 5.25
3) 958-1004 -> 5.75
